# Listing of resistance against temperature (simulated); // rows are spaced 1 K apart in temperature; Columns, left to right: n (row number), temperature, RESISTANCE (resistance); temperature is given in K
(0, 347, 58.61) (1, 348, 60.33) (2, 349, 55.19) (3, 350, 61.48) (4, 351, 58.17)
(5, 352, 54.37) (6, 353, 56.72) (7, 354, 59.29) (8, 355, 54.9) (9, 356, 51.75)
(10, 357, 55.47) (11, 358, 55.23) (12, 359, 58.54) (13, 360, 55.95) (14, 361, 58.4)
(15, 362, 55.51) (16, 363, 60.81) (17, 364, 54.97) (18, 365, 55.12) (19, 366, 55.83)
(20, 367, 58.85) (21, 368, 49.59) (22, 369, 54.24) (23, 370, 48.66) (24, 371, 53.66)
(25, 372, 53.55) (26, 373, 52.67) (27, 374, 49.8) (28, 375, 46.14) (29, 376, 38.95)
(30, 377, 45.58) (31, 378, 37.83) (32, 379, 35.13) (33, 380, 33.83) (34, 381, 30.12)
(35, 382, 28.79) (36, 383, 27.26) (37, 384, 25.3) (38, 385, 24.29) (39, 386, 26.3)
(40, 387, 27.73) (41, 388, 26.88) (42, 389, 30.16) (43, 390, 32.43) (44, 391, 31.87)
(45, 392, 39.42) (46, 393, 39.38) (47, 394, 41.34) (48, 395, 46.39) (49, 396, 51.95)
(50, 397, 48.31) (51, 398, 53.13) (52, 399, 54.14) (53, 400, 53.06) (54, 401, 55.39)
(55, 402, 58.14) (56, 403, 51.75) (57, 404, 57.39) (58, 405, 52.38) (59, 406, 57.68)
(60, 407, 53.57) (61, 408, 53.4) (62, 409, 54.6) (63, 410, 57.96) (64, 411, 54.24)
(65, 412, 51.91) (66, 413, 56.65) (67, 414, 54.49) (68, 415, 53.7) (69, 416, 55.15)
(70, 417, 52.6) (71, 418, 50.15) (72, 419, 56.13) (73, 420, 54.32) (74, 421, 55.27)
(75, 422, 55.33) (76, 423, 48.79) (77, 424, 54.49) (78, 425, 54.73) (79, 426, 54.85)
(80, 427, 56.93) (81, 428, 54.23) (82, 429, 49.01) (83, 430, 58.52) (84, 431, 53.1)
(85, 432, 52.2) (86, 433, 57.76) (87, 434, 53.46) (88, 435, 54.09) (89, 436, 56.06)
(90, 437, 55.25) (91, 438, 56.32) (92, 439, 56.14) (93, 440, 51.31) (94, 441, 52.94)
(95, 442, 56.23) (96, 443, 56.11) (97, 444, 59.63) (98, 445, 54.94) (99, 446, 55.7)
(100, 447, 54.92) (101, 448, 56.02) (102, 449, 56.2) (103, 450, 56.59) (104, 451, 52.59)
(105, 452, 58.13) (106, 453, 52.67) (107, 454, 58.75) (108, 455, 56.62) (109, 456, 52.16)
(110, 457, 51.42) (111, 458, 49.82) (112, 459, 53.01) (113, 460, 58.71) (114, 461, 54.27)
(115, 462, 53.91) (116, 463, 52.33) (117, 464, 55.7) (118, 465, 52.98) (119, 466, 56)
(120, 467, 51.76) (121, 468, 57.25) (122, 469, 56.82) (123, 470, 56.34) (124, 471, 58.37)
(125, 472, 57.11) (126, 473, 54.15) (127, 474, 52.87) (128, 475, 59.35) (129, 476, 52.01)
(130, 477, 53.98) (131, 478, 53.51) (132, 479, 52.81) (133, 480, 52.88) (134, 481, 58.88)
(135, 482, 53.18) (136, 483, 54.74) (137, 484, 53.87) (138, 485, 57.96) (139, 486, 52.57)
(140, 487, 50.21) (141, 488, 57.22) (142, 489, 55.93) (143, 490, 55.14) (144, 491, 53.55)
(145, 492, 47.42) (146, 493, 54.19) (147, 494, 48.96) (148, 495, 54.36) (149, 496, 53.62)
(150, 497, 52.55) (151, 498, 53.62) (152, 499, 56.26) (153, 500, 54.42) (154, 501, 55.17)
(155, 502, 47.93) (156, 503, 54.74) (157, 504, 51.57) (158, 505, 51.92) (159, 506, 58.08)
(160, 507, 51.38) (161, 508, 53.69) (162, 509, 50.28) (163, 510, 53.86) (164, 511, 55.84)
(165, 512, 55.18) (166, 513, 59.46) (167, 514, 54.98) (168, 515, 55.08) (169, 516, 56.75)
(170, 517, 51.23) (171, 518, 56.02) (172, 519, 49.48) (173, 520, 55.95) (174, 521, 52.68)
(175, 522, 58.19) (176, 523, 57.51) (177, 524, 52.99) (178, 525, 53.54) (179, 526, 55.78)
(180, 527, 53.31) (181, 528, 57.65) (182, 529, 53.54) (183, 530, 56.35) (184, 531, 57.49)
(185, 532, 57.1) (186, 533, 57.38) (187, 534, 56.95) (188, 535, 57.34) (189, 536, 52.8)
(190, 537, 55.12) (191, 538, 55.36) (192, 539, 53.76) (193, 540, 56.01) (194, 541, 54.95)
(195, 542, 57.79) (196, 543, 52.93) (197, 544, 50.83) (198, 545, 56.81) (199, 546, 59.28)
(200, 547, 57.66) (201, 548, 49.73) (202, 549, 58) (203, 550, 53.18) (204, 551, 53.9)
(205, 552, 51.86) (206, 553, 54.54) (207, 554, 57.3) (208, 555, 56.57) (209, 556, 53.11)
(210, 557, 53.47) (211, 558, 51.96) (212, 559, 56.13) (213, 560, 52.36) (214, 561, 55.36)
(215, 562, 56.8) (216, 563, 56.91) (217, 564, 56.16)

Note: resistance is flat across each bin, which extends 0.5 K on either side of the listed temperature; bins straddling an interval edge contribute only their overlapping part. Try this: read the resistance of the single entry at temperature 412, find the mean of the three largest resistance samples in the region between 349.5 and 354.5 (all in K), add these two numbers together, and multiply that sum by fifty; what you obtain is 5578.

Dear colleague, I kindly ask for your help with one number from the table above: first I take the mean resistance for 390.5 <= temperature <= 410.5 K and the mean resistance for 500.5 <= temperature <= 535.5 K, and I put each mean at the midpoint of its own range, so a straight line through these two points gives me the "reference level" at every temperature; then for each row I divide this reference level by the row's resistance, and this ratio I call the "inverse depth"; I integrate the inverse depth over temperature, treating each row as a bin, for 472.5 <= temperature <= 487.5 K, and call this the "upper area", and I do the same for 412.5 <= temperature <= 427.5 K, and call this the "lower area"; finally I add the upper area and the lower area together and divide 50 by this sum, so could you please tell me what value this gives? 1.72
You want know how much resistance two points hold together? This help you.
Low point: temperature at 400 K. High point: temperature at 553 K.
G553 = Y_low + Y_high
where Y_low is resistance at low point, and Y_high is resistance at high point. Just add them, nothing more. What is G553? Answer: 108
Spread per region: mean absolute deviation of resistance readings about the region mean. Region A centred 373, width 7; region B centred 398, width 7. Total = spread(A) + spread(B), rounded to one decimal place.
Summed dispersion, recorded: 6.4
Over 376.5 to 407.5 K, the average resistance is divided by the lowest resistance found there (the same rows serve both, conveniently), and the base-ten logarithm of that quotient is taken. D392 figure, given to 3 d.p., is 0.229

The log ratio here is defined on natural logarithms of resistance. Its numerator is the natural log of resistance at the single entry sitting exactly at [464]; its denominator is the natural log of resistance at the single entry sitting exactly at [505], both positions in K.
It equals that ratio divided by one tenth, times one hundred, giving 1018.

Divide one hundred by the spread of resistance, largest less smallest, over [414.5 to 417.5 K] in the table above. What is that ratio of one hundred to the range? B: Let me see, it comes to 39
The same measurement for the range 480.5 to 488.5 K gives 12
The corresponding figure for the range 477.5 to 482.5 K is 16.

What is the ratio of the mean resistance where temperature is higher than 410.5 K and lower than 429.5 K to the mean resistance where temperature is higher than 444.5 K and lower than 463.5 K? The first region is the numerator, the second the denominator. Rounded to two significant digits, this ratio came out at 0.98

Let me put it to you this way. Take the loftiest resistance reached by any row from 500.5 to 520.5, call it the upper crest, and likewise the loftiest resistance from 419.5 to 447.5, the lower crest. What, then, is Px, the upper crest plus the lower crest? 119.1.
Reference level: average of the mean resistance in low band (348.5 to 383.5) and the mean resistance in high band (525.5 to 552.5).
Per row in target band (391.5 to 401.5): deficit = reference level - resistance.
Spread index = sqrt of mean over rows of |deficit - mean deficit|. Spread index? 2.30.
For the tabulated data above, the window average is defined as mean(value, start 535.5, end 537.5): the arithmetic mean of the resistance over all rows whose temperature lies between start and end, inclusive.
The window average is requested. 54.0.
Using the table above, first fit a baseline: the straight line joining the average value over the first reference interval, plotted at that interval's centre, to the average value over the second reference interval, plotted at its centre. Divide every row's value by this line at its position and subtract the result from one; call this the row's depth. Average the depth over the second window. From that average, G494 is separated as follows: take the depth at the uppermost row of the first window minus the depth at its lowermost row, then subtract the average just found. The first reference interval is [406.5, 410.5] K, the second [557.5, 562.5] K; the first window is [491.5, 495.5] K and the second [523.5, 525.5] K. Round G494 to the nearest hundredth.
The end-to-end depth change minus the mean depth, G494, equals -0.15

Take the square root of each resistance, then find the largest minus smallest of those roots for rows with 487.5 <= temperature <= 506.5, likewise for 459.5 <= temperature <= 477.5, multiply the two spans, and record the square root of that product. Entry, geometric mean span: 0.612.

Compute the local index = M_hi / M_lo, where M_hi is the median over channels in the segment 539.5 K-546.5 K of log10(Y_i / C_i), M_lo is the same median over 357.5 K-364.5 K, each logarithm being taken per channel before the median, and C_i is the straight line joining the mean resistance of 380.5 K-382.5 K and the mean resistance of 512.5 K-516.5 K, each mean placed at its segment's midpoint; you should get -0.12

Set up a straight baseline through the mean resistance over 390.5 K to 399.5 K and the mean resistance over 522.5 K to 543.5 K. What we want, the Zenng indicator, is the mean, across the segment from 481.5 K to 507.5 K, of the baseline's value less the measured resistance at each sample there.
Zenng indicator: -0.9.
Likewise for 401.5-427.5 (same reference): -7.9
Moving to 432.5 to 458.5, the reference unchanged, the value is -6.2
